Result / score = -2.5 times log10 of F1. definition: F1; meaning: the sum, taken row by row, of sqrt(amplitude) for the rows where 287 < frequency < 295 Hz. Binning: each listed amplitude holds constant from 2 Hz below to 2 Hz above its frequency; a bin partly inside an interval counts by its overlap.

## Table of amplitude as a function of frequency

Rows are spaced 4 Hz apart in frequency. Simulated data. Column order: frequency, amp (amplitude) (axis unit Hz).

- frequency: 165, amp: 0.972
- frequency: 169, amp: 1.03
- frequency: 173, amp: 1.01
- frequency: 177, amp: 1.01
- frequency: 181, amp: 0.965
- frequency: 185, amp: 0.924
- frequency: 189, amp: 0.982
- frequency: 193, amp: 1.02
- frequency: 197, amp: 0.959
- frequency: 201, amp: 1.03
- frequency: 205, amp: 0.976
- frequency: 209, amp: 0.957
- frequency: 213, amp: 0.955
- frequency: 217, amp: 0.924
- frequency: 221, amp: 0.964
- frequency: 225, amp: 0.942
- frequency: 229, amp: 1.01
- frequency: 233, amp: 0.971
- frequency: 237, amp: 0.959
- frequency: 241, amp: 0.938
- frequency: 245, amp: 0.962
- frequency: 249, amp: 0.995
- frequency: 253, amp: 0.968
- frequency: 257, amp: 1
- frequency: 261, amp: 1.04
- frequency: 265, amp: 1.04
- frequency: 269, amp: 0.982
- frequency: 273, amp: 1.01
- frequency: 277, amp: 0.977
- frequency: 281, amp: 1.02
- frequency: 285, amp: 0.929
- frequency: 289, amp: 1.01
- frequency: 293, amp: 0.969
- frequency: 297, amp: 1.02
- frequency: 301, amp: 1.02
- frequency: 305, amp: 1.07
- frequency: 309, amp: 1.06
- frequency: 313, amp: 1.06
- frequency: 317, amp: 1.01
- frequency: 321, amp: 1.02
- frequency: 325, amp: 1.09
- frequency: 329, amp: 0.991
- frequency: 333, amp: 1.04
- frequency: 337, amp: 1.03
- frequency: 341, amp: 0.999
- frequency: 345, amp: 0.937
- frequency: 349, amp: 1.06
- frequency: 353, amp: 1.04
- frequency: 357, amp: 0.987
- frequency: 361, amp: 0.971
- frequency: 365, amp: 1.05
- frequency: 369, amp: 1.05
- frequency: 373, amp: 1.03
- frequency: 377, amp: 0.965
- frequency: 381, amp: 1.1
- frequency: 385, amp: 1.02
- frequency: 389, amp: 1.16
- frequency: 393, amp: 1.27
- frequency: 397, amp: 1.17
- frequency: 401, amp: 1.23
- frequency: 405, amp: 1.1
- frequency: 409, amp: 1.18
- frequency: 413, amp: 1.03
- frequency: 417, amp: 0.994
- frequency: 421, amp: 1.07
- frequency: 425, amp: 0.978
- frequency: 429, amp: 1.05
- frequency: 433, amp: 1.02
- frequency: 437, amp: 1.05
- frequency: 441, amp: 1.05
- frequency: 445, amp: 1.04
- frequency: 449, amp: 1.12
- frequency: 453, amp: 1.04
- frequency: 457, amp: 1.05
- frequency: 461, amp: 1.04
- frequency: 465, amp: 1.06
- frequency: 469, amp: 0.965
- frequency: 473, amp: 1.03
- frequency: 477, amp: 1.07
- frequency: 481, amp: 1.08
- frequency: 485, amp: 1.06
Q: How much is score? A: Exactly -0.747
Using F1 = 1.99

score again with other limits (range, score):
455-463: -0.776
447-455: -0.794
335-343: -0.760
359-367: -0.758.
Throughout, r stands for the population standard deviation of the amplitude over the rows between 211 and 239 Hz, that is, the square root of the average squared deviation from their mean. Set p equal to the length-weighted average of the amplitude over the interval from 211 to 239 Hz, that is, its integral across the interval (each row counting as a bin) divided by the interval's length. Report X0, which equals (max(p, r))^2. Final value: 0.92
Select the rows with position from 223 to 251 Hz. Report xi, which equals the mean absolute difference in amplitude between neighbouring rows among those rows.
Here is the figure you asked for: 0.033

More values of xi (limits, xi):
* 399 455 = 0.067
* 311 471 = 0.061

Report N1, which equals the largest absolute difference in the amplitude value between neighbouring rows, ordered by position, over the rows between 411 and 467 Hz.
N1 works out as 0.09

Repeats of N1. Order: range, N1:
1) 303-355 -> 0.12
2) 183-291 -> 0.09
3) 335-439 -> 0.15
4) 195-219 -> 0.07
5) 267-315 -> 0.09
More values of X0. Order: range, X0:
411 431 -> 1.05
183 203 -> 0.97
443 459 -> 1.13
